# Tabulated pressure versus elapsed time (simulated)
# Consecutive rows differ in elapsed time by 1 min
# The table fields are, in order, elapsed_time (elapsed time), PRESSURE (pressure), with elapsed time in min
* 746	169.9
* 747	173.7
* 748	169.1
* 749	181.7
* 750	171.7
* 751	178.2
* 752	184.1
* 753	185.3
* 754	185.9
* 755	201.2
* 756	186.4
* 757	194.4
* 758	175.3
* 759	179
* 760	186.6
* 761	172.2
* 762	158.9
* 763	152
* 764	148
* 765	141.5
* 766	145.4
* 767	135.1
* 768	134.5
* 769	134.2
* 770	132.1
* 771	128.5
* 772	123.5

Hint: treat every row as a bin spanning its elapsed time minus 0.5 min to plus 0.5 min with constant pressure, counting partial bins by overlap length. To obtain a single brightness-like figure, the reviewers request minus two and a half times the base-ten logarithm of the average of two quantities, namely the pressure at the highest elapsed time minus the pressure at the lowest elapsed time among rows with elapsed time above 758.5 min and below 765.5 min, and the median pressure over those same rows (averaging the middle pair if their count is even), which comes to -4.5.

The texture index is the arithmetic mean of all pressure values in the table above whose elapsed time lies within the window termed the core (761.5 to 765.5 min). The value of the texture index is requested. 150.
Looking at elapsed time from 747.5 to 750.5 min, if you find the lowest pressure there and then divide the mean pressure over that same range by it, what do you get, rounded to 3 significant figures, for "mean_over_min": 1.03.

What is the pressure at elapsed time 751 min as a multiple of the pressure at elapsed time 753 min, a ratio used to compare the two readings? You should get 0.96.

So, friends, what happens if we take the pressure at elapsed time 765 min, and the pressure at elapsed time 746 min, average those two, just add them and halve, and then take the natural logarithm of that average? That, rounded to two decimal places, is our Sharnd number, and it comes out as 5.05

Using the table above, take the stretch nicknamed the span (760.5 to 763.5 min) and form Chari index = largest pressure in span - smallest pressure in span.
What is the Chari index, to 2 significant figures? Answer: 20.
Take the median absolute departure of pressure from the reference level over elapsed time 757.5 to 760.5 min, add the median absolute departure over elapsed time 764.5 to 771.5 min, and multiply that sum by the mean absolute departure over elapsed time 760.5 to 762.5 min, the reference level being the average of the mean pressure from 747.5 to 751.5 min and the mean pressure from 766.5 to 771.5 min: 513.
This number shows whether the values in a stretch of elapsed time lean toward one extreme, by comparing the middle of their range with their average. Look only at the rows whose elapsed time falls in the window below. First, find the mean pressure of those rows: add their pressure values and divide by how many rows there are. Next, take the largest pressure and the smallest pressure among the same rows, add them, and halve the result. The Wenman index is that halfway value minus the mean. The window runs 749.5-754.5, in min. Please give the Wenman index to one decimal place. -2.2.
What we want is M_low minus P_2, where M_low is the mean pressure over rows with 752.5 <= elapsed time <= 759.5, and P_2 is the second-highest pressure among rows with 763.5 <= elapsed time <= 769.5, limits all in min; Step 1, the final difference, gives 41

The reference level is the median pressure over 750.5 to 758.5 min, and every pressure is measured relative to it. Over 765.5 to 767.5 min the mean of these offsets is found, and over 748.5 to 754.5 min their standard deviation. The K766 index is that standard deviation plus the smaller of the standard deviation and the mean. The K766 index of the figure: -40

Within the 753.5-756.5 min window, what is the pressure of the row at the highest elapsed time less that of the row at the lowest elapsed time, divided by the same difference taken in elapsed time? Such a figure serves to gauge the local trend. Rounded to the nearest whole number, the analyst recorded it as 0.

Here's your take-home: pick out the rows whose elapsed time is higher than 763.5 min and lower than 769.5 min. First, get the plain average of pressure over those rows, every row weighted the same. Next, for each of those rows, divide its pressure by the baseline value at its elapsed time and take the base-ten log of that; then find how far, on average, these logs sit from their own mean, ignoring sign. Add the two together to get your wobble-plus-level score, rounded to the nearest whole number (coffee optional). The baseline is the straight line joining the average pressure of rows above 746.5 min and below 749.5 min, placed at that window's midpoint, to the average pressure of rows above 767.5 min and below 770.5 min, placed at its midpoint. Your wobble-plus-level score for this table 140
